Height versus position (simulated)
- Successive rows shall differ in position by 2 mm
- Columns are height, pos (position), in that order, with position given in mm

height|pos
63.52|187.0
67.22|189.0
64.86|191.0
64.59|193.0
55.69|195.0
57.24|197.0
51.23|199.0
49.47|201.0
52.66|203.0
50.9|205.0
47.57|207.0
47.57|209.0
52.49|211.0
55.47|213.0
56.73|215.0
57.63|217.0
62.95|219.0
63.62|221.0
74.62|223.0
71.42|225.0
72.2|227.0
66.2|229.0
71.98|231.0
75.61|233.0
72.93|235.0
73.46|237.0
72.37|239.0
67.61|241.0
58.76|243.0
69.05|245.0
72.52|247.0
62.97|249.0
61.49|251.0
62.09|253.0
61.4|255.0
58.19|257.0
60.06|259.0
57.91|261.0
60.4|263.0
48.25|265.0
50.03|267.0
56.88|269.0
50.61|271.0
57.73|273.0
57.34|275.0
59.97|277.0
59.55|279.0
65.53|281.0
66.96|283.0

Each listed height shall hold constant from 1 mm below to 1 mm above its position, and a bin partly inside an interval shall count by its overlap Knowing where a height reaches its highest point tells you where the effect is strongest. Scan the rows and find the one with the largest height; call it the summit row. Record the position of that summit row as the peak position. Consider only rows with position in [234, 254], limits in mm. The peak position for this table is 237.0 mm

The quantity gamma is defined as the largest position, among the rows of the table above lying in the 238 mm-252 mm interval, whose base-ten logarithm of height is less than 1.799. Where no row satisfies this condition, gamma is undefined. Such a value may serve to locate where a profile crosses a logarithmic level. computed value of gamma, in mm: 251.0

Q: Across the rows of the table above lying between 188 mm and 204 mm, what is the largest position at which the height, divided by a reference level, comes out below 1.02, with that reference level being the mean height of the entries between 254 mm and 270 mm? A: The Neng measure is 203.0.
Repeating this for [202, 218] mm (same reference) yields 217.0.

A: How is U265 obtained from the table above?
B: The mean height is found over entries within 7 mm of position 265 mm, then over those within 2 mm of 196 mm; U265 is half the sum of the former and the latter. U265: 55.7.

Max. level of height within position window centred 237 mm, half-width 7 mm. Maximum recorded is 75.61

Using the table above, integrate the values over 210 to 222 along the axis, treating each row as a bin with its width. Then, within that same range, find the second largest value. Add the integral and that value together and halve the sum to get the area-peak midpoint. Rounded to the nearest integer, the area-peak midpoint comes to 380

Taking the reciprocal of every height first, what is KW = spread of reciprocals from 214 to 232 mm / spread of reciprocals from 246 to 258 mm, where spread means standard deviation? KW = 1.4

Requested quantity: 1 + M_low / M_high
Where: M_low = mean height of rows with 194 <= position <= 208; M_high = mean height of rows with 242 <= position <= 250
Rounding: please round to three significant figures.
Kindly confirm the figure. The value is 1.79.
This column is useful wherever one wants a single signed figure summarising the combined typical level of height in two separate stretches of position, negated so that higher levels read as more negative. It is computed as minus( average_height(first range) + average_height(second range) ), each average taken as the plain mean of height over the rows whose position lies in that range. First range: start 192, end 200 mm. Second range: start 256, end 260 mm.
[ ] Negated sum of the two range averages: -116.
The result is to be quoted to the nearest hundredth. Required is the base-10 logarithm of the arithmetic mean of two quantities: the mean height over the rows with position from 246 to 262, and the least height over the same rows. 1.78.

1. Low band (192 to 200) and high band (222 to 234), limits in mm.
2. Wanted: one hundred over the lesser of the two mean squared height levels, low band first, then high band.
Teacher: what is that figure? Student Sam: 0.030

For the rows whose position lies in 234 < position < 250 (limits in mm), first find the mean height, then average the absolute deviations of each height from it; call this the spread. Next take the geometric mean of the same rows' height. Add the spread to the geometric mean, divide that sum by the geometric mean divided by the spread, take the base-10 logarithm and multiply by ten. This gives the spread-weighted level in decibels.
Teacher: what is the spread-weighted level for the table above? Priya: 6.5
